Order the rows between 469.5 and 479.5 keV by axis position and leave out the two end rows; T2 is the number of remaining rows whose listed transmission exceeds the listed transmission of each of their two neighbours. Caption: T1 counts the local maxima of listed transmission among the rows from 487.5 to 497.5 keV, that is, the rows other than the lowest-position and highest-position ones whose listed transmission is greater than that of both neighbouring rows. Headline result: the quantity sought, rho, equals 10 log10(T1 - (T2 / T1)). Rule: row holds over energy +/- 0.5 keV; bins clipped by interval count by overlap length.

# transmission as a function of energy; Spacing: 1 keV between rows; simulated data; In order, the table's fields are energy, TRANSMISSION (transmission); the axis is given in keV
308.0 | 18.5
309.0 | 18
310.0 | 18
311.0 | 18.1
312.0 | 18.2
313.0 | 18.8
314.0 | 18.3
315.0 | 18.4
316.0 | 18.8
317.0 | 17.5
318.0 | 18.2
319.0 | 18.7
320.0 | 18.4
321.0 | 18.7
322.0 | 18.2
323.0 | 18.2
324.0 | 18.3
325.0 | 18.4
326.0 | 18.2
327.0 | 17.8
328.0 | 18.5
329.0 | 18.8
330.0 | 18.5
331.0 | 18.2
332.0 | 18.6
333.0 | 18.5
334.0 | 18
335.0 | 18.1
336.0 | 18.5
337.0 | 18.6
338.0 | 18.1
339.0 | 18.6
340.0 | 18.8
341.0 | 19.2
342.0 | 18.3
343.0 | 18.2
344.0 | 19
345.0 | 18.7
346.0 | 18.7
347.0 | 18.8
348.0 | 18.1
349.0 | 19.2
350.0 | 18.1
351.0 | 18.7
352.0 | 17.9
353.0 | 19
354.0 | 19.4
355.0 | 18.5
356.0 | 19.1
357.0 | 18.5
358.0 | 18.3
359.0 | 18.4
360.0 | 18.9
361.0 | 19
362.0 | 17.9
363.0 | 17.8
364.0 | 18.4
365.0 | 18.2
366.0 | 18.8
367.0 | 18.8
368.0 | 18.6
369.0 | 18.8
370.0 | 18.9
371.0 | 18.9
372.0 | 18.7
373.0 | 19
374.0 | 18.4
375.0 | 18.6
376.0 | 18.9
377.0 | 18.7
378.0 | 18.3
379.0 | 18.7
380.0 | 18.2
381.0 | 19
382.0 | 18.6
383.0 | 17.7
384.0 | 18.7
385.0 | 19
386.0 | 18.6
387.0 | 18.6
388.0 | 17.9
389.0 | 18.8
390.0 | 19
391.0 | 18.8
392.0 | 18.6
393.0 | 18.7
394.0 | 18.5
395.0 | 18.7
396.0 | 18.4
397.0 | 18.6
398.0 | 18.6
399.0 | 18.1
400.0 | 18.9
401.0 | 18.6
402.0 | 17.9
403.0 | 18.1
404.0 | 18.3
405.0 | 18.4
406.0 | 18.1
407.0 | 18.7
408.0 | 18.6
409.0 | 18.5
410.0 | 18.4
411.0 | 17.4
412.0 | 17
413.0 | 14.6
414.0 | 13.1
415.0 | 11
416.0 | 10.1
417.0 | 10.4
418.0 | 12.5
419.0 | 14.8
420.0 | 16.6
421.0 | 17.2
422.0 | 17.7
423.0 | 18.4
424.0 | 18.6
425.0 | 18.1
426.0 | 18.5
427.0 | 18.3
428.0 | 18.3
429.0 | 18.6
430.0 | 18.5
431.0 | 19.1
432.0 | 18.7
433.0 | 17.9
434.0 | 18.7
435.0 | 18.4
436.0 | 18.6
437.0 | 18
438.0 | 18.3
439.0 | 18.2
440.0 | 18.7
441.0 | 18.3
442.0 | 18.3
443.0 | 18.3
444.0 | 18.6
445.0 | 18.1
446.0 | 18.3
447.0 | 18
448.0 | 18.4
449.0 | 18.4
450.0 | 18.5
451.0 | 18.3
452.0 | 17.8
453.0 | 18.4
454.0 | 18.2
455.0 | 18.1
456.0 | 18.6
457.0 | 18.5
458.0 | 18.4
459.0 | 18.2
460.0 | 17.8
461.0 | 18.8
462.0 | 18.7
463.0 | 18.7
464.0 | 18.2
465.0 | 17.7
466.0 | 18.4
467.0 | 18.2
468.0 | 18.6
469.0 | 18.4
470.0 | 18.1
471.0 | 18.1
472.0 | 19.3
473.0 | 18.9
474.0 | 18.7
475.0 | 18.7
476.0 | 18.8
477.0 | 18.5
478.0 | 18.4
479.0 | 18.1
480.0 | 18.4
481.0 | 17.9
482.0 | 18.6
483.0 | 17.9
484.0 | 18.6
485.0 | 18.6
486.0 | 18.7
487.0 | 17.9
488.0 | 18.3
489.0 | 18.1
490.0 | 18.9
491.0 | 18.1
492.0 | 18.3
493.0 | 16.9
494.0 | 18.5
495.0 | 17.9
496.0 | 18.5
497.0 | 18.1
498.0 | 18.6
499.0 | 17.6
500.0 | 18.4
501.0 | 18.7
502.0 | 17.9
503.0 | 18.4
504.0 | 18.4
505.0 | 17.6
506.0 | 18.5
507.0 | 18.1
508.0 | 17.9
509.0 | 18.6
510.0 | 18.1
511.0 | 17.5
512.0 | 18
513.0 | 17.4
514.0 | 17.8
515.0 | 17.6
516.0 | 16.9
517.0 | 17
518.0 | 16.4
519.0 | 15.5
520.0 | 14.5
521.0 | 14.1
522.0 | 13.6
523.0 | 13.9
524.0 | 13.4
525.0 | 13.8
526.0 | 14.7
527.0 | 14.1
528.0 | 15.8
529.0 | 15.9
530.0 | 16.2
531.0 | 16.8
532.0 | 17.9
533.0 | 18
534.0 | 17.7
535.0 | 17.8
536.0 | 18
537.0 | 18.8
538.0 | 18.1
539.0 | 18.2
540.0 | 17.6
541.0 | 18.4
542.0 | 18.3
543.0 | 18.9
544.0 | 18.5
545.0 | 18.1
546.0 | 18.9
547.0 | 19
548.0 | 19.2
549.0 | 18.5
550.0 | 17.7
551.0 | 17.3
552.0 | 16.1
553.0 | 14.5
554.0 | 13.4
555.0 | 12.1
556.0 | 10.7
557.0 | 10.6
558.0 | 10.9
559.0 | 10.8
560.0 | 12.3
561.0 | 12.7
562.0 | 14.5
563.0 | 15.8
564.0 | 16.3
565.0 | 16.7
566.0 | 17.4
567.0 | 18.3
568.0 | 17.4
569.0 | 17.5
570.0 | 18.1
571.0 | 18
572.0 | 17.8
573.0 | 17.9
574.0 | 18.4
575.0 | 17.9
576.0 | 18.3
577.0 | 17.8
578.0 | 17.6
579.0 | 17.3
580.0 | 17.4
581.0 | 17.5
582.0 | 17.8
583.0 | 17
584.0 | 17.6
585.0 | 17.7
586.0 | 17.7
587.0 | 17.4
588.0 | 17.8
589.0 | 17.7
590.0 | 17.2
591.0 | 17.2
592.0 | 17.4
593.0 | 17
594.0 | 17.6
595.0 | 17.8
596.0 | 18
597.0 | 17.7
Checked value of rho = 5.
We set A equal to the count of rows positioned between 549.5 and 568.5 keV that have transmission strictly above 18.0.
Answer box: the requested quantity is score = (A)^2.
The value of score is 1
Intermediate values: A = 1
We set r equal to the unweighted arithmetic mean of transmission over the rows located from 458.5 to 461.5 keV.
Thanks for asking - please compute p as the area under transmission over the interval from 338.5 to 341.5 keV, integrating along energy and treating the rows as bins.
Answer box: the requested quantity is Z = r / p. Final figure 0.323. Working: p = 56.6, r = 18.3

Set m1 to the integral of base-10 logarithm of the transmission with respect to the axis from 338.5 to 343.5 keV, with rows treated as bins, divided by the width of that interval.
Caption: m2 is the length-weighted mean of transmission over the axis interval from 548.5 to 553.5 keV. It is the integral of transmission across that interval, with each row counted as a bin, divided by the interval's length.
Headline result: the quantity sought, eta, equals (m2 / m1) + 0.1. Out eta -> 13.3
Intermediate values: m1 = 1.27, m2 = 16.8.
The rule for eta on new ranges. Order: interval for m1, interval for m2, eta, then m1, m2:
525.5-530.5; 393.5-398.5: 15.8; 1.19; 18.6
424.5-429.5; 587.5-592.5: 13.9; 1.26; 17.5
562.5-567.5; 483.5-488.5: 15.1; 1.23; 18.4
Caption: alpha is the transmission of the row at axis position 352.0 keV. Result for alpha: 17.9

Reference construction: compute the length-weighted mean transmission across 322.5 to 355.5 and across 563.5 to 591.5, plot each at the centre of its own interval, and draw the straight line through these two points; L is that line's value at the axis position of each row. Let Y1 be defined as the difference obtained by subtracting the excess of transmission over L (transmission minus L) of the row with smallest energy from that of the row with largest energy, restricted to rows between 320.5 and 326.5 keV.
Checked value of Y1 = -0.5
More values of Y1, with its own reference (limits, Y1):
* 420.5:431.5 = 1.9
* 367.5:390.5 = 0.5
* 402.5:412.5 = -1.1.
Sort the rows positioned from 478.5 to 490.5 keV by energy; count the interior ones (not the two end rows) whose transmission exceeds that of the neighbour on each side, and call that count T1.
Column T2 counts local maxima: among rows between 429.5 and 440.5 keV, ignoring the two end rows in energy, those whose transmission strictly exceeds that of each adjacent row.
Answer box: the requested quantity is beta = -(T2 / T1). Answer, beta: -1.0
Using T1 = 4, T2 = 4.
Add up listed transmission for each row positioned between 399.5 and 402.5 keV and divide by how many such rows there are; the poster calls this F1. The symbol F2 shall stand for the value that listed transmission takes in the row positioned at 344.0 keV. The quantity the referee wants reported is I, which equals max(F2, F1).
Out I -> 19.0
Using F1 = 18.5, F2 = 19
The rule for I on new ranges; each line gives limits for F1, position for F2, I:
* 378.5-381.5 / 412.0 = 18.6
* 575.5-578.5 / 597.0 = 17.9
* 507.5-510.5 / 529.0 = 18.2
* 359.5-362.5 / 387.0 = 18.6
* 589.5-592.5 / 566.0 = 17.4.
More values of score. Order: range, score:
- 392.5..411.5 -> 289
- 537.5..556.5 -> 121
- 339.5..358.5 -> 324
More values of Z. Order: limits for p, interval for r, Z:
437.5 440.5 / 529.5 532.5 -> 0.307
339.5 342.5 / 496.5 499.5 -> 0.321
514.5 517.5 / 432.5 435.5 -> 0.356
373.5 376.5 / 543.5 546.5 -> 0.331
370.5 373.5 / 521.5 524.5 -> 0.241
